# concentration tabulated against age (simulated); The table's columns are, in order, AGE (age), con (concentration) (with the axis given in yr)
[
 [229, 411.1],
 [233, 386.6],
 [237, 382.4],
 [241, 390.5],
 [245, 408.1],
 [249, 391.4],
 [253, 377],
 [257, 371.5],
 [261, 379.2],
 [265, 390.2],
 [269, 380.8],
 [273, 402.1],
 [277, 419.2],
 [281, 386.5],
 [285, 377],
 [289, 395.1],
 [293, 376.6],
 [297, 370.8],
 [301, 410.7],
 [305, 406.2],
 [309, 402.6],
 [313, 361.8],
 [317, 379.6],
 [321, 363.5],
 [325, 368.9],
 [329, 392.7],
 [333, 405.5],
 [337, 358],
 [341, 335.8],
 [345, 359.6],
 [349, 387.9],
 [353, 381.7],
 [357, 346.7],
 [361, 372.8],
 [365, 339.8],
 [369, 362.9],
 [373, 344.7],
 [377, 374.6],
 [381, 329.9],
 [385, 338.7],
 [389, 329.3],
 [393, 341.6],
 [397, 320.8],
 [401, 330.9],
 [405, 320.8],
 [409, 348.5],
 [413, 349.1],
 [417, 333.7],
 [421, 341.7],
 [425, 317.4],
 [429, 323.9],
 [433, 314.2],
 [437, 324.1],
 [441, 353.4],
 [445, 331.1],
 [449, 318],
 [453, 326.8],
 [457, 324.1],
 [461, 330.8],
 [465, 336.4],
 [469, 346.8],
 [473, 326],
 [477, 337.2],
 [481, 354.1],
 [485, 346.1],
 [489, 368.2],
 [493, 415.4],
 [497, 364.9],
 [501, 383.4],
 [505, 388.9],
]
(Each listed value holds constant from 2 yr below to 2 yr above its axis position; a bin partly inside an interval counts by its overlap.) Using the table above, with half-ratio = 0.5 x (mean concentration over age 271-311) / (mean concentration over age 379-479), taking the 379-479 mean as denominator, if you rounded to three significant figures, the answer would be 0.595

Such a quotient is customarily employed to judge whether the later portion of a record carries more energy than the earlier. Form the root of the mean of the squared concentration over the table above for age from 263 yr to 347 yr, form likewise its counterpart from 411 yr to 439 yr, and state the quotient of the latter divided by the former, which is 0.859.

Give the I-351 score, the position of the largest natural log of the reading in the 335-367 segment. 349 yr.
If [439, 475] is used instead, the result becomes 441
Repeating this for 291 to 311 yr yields 301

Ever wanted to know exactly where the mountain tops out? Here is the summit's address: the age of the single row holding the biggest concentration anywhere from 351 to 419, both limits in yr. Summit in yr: 353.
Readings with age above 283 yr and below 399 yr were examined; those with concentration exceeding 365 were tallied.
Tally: 15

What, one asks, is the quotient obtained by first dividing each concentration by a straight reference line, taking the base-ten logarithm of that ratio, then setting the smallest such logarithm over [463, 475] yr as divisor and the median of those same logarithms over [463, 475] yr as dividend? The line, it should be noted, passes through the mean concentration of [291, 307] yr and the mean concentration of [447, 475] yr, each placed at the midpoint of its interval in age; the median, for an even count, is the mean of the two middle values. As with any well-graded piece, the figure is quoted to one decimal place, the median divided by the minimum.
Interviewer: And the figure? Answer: 11.4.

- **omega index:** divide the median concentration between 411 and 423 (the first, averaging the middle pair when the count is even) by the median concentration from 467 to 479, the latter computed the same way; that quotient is 1.01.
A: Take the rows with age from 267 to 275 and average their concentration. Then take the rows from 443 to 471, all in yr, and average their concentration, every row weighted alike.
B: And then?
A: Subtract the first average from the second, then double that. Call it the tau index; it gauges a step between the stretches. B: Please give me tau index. -122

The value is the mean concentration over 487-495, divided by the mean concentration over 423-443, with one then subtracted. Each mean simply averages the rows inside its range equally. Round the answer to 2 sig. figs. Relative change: 0.20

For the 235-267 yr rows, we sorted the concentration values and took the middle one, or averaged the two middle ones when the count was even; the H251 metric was 386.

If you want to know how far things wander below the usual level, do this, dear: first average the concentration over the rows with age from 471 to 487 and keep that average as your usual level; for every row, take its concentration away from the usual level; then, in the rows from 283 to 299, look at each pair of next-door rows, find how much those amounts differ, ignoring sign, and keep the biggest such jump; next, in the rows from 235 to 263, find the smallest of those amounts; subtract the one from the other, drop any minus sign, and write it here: 86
